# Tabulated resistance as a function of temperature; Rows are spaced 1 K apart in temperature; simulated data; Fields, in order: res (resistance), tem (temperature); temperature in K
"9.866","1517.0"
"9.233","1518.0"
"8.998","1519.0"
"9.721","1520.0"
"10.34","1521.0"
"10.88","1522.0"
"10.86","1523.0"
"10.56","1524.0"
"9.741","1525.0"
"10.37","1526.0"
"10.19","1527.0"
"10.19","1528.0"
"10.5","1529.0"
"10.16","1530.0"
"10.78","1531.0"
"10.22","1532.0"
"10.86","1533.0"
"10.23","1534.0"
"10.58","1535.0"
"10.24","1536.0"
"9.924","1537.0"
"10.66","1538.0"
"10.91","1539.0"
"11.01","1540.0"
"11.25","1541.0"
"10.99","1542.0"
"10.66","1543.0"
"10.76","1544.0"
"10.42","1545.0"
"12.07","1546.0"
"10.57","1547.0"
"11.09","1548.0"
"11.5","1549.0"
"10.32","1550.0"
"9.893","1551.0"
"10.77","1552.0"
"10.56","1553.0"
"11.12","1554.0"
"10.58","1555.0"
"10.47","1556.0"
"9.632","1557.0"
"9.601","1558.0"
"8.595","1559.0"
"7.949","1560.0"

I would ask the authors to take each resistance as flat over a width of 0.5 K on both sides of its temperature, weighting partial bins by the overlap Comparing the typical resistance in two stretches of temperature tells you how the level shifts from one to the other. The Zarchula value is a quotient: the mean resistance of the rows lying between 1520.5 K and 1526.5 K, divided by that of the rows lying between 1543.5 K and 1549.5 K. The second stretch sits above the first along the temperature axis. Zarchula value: 0.94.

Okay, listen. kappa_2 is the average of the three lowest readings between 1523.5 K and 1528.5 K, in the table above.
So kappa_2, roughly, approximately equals 10.0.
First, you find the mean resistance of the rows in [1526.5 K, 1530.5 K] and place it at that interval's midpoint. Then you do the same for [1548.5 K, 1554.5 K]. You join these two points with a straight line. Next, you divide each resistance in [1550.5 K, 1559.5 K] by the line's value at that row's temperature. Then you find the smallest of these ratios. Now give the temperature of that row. 1559.0 K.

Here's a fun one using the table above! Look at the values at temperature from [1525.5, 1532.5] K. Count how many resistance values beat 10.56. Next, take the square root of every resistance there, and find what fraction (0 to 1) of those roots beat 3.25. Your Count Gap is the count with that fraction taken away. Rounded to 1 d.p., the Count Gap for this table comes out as 0.9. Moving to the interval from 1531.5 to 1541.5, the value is 5.4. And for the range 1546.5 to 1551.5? 2.4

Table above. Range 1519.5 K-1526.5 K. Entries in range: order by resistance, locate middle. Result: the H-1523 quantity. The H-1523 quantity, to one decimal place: 10.4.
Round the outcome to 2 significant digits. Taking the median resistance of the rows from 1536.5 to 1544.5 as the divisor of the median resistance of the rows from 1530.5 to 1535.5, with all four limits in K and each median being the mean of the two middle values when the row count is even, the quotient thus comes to 0.98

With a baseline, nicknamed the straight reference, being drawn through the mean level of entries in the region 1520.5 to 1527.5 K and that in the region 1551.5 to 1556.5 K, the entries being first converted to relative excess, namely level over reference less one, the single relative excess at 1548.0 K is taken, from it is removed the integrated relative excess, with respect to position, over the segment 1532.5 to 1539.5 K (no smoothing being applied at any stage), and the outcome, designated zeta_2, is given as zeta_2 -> 0.07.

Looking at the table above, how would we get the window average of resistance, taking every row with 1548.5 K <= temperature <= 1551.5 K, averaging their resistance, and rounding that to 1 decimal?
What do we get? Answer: 10.6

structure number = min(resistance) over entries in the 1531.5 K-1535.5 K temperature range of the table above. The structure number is 10.22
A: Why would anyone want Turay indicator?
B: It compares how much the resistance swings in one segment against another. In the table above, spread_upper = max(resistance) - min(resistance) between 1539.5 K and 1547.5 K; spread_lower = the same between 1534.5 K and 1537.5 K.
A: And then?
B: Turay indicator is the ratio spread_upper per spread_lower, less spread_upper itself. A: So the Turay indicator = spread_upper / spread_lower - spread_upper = 0.9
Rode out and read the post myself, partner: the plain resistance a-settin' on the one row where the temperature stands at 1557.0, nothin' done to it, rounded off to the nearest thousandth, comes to 9.632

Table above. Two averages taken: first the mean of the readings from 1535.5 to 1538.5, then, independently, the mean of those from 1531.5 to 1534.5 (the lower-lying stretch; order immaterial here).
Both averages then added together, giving 20.7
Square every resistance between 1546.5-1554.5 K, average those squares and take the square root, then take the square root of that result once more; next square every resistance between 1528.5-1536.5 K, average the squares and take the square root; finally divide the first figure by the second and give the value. 0.314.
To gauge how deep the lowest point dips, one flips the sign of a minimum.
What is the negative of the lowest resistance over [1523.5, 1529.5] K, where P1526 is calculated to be -9.7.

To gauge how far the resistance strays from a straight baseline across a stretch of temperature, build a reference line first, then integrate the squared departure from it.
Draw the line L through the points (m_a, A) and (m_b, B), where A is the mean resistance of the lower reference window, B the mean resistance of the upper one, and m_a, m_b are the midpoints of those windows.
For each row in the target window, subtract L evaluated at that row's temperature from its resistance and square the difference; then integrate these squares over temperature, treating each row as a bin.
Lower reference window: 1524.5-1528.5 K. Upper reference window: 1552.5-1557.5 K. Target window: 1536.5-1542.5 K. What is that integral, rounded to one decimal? 2.5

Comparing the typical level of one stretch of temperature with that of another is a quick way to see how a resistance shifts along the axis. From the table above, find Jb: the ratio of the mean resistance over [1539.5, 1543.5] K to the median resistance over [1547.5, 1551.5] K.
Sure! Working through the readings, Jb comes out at 1.03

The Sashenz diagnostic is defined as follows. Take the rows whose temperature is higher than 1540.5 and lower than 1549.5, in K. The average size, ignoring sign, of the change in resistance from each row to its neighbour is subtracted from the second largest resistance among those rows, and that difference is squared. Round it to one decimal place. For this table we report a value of 118.0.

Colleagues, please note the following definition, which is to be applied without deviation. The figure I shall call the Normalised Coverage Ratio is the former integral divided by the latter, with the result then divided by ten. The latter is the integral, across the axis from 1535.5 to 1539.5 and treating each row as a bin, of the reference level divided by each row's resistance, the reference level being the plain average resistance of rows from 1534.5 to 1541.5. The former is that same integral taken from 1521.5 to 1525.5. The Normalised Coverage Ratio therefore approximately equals 0.099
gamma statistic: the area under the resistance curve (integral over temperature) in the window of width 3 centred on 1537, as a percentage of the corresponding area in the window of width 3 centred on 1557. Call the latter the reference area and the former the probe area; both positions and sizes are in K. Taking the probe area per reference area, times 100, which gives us 104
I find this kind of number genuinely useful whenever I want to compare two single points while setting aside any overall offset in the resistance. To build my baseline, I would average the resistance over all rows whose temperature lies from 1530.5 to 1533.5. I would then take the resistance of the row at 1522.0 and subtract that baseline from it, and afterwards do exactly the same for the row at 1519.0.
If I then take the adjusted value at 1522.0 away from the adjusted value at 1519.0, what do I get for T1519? -1.9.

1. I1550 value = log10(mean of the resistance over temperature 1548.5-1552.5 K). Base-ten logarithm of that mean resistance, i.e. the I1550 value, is 1.03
